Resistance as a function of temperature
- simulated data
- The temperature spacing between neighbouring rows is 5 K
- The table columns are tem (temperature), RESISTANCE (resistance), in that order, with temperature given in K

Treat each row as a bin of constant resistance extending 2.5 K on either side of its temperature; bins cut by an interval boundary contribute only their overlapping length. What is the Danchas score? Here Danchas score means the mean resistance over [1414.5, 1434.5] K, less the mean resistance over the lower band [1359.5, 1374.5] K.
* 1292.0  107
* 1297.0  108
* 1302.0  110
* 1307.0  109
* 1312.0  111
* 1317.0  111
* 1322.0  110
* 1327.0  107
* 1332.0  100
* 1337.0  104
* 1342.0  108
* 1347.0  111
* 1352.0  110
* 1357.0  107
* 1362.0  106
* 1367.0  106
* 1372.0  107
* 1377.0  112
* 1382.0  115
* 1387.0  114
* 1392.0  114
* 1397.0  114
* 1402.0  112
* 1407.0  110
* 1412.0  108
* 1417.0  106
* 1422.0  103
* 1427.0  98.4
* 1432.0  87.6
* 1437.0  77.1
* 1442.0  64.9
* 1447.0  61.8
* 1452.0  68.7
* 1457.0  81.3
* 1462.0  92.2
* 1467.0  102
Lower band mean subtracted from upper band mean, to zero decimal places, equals -8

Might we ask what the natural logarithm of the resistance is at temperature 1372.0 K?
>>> 4.67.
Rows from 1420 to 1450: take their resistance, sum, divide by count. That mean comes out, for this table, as 82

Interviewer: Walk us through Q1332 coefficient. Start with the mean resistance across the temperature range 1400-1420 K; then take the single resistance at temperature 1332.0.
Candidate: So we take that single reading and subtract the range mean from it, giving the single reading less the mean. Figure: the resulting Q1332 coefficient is -9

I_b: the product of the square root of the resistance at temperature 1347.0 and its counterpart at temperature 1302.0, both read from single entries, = 110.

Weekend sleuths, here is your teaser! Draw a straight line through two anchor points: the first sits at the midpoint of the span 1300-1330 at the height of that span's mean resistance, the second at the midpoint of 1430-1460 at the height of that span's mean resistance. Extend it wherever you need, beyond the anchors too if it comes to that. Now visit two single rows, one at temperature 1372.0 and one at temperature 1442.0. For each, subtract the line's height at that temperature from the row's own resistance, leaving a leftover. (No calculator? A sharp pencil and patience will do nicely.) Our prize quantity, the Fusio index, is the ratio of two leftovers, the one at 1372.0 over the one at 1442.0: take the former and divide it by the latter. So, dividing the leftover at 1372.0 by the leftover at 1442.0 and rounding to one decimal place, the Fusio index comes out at -1.4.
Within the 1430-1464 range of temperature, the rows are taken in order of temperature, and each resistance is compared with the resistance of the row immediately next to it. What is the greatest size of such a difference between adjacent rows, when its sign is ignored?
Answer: 13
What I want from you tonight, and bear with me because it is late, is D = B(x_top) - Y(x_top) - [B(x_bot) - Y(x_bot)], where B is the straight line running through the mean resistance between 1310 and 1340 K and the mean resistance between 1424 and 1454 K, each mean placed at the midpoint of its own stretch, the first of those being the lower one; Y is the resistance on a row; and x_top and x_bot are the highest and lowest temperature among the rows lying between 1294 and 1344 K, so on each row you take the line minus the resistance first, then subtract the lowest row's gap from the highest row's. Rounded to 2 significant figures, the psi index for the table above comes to -12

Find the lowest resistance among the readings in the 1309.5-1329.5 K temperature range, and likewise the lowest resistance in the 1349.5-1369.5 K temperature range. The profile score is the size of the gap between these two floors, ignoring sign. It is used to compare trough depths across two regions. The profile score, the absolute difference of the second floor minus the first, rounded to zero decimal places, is 1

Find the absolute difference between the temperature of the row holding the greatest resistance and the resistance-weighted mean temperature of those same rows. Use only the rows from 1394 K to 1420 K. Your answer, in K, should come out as 9.8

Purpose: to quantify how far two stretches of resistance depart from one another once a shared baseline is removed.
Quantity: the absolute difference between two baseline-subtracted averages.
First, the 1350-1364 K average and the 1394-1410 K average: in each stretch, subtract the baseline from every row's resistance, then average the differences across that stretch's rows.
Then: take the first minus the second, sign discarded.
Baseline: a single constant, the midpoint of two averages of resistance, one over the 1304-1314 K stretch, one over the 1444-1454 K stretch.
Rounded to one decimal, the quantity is 4.3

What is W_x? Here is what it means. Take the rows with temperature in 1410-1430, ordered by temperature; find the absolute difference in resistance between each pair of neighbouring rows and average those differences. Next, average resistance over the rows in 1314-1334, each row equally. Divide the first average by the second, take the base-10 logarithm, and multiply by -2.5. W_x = 3.81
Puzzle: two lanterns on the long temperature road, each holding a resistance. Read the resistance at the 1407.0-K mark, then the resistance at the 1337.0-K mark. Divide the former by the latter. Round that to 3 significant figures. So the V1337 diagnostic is 1.06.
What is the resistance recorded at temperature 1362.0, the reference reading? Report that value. 106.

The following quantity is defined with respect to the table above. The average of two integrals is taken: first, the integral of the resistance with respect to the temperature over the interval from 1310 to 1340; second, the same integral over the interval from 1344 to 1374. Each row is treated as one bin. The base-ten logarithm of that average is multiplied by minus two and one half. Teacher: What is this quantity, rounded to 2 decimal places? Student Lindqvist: -8.77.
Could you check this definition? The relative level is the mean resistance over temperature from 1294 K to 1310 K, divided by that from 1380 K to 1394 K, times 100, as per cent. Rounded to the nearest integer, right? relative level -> 95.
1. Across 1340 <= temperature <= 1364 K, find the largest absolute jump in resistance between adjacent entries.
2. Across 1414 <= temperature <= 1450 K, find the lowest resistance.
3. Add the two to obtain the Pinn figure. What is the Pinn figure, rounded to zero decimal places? 65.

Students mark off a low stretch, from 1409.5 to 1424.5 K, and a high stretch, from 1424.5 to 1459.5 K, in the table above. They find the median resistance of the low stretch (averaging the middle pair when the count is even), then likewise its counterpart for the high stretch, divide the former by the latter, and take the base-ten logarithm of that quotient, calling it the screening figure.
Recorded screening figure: 0.138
